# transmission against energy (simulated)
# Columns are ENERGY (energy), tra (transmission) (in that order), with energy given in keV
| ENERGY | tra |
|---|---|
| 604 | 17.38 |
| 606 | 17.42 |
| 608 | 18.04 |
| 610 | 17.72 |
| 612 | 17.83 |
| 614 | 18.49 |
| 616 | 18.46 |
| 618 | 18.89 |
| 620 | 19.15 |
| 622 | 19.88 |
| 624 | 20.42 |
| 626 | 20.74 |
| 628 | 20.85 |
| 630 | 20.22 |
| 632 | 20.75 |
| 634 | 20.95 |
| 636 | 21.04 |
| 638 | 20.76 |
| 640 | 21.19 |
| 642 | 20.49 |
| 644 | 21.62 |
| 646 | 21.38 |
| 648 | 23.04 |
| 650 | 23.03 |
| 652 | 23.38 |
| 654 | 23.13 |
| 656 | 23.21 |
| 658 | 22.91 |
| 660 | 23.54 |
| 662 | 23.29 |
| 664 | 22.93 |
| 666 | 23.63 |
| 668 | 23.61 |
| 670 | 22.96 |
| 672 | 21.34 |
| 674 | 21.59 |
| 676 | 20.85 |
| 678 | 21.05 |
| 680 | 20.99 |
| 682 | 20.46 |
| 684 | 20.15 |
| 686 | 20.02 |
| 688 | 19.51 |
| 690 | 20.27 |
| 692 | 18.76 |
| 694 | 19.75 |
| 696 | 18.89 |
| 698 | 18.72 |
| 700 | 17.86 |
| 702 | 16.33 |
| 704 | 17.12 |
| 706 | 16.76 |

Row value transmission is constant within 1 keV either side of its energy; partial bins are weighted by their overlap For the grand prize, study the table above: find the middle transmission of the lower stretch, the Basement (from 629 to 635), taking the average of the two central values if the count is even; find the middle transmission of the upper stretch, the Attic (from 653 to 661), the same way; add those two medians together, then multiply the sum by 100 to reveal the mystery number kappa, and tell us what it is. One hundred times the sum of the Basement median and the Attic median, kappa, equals 4392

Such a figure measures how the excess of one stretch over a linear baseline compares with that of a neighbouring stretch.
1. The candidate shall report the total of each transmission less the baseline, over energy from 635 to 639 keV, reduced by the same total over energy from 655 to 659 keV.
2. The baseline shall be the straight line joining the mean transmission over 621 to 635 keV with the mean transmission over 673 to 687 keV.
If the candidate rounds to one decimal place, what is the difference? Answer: -4.2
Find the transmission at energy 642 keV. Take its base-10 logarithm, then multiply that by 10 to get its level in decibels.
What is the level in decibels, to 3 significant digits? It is 13.1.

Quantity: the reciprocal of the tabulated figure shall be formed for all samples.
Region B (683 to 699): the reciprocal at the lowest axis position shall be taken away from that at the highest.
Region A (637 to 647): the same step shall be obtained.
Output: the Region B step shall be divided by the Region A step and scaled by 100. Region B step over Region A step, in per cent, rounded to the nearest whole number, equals -271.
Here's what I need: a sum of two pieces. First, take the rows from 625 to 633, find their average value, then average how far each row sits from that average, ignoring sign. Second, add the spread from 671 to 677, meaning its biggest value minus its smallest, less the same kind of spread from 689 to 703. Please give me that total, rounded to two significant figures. -3.0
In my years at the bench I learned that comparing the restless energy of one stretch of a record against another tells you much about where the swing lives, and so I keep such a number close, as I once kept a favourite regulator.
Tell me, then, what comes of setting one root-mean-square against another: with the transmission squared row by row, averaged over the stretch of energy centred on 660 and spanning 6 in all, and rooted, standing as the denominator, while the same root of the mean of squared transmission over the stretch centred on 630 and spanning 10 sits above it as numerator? 0.89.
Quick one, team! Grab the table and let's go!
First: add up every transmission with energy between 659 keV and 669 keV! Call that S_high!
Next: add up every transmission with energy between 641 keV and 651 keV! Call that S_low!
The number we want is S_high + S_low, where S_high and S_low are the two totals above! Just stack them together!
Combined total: 227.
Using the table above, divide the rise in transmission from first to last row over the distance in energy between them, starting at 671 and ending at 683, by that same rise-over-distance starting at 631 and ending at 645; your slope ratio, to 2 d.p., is -1.21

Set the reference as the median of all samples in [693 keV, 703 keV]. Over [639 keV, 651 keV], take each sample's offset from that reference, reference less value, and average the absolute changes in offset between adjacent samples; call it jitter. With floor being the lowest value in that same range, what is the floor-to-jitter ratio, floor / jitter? 27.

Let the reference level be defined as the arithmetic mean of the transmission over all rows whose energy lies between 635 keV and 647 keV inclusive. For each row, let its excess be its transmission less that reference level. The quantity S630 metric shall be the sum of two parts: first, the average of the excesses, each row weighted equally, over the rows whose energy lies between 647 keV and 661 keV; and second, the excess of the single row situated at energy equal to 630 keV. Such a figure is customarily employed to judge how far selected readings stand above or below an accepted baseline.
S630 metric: 1.2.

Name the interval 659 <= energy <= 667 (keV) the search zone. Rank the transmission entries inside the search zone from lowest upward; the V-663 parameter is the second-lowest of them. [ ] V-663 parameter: 23.29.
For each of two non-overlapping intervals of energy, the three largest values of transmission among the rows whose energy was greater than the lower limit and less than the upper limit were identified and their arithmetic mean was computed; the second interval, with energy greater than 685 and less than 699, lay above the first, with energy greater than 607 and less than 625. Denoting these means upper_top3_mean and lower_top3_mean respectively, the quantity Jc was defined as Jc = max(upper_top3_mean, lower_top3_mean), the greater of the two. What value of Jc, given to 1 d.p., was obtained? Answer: 20.0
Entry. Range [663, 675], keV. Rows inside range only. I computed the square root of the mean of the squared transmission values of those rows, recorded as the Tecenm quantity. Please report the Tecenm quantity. 22.7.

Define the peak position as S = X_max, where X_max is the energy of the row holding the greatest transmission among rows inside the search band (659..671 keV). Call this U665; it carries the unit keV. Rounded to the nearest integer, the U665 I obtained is 666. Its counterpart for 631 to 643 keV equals 640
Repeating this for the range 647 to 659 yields 652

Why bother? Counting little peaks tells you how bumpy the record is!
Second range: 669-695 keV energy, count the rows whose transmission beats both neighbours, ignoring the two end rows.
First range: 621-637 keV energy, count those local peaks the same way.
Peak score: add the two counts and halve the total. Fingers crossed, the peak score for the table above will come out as 2.0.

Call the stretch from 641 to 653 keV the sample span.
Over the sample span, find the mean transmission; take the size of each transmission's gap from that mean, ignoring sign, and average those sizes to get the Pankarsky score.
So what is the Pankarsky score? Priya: 1.0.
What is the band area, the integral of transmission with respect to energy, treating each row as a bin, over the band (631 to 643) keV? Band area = 250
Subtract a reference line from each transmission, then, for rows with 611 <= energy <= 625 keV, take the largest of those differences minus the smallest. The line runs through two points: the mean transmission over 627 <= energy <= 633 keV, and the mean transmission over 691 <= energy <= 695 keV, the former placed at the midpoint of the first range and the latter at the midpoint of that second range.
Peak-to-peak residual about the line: 2.8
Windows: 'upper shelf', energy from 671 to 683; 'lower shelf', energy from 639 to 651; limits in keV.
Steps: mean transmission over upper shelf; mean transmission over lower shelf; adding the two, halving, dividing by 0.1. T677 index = 214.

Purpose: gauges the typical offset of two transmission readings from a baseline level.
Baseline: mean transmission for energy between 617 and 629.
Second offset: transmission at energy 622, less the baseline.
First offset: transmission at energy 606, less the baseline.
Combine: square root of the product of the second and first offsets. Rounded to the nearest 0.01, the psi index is 0.53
